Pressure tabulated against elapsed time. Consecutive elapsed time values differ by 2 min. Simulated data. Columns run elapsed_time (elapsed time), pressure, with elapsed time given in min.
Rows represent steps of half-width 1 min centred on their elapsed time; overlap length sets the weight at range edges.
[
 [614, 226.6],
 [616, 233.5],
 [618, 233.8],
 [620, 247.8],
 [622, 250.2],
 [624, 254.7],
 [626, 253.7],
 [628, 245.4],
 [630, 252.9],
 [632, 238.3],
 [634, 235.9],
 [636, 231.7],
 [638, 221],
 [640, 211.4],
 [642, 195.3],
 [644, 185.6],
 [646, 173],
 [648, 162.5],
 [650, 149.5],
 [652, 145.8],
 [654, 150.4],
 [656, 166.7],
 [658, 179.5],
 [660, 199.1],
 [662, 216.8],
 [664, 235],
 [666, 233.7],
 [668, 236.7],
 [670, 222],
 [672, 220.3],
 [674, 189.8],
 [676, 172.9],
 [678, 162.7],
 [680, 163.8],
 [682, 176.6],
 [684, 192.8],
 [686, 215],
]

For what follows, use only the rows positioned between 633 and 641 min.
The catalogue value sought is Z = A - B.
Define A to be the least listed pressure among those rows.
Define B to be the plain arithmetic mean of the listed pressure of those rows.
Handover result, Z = -14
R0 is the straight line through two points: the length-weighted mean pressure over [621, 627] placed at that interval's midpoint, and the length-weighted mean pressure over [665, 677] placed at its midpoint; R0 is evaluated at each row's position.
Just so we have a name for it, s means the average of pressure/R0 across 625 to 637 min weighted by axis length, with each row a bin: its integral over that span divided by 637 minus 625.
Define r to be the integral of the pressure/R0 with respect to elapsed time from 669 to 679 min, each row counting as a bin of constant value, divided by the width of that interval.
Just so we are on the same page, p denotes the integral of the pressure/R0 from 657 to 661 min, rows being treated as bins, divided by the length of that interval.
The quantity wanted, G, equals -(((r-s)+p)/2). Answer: -0.393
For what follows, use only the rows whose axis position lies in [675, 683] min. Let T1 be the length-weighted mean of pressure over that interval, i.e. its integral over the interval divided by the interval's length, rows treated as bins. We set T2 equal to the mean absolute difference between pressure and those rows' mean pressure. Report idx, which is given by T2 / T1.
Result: 0.034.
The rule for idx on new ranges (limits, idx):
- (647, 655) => 0.034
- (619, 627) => 0.010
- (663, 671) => 0.021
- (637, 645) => 0.063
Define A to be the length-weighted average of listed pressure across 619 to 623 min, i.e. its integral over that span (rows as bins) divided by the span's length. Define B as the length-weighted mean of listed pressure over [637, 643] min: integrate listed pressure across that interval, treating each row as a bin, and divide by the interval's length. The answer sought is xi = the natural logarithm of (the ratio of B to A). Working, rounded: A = 249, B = 209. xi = -0.17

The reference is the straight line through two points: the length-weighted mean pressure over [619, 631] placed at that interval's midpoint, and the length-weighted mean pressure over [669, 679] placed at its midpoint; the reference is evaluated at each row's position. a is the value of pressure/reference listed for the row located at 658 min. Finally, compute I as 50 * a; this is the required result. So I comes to 42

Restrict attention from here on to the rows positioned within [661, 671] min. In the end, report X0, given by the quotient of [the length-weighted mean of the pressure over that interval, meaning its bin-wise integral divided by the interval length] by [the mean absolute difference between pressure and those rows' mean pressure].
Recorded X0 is 30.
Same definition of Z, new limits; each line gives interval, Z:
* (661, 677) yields -43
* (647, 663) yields -25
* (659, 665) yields -18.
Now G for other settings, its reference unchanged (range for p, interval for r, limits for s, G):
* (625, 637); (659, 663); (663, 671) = -0.426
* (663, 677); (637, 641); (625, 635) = -0.460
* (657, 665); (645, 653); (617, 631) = -0.319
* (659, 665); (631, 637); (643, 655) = -0.626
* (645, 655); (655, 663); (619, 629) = -0.271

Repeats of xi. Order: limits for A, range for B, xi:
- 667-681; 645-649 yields -0.15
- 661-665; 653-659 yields -0.31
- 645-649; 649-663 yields 0.03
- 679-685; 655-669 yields 0.17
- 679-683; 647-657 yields -0.09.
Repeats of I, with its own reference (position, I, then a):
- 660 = 47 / 0.95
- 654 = 35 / 0.69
